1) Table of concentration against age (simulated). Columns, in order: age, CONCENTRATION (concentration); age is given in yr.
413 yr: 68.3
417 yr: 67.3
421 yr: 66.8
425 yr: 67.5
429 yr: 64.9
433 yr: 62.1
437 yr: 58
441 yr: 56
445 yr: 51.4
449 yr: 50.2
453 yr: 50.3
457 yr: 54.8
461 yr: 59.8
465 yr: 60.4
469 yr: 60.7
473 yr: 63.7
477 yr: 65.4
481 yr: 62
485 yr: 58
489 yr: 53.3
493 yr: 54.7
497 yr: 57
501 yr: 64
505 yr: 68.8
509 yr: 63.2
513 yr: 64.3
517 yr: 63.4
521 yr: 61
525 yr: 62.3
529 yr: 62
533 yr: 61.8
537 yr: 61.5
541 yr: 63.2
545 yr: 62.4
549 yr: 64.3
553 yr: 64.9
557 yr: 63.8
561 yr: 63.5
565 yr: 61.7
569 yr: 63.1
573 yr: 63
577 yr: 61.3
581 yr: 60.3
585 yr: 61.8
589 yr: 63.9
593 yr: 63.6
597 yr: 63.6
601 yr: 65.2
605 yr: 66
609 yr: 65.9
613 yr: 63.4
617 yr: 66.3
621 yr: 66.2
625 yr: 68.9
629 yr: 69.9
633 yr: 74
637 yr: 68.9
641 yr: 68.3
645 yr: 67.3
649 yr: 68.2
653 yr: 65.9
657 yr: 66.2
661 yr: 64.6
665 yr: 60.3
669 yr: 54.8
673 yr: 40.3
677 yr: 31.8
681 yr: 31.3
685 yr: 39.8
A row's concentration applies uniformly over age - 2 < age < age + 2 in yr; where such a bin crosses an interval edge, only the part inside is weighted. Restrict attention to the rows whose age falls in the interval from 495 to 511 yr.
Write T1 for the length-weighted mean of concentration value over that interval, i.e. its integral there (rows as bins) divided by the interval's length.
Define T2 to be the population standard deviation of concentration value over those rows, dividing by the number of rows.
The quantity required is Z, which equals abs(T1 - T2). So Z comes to 59.1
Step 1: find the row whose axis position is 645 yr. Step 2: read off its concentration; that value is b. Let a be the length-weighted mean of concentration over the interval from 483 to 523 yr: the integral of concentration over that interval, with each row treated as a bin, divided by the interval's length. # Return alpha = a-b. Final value -7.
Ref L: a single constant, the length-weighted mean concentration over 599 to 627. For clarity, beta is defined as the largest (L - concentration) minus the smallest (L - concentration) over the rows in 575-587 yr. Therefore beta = 1.5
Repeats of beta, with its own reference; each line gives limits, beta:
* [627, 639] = 5.1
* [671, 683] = 9.0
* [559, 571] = 1.8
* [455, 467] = 5.6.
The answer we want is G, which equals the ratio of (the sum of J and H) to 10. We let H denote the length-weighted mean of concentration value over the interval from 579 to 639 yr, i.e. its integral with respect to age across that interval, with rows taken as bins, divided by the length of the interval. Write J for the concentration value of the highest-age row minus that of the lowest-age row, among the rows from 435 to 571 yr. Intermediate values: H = 65.9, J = 5.10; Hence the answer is 7.10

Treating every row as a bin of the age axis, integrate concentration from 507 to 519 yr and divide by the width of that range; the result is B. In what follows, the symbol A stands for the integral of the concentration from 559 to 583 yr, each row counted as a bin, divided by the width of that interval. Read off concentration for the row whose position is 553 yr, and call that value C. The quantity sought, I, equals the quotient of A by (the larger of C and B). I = 0.96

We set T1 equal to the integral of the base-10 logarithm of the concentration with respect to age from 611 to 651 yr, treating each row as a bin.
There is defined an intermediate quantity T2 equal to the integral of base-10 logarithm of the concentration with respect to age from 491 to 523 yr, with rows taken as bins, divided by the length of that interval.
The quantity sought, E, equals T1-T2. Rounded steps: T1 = 73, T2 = 1.79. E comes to 72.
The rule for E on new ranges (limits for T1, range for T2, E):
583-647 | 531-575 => 115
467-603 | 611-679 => 242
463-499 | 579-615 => 62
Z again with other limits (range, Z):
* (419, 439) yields 60.4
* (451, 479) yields 54.5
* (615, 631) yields 66.2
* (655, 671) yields 57.1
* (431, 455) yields 50.2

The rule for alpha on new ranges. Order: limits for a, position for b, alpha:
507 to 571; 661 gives -2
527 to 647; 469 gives 4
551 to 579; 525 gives 1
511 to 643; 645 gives -3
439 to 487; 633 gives -16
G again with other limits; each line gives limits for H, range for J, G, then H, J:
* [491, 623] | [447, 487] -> 7.09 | 63.1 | 7.80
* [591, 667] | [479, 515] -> 6.88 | 66.5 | 2.30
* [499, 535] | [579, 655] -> 6.90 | 63.4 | 5.60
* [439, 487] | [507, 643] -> 6.28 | 57.7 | 5.10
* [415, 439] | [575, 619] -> 6.94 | 64.4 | 5.00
